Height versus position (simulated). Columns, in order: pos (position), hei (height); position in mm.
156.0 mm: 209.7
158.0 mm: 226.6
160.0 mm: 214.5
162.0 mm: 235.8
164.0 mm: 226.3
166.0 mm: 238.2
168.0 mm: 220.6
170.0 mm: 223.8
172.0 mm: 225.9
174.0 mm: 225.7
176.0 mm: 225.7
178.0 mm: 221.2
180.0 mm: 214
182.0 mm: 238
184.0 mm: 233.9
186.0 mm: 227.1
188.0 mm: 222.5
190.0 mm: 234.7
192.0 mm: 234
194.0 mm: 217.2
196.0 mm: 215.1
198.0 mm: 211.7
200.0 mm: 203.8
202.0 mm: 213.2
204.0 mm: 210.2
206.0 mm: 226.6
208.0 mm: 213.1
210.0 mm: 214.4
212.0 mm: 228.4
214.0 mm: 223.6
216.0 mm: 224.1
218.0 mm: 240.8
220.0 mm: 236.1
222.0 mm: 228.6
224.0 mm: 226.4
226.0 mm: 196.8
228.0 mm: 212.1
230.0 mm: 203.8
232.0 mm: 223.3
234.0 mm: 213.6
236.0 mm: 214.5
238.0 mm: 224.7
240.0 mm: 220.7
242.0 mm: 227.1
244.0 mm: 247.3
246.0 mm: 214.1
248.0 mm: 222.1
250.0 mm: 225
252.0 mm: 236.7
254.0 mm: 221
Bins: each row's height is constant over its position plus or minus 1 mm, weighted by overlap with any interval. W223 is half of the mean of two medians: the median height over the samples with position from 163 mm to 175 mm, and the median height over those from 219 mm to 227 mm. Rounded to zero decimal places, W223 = 113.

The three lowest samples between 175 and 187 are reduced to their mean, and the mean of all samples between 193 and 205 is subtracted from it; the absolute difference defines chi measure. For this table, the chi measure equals 8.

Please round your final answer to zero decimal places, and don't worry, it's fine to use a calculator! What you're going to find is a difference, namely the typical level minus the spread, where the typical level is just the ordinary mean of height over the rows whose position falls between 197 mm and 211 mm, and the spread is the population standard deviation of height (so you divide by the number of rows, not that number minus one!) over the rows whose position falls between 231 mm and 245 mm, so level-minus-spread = 203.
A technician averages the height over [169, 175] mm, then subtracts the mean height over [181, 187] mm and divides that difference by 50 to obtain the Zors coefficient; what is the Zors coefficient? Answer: -0.16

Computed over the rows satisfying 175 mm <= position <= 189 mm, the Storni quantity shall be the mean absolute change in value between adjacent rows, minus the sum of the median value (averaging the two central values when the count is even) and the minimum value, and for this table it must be -431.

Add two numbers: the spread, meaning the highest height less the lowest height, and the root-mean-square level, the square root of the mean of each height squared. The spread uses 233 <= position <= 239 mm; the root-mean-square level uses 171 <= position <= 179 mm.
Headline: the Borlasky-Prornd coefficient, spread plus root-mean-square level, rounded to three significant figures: 236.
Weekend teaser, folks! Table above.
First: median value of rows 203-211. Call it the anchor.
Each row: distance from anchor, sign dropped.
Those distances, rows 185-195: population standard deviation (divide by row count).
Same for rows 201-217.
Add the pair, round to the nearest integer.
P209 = 12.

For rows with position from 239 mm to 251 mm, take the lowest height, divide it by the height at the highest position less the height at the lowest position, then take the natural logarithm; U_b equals 3.9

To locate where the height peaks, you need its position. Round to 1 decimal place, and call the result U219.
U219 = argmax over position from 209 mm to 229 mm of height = 218.0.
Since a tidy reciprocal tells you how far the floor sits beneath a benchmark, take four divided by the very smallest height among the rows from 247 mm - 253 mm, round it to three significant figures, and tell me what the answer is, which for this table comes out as 0.0180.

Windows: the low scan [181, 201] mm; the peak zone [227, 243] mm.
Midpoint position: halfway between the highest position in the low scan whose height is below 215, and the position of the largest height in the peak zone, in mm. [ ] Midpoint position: 221 mm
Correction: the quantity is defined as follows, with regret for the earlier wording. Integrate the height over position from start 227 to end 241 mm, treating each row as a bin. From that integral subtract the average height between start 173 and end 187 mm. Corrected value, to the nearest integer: 2799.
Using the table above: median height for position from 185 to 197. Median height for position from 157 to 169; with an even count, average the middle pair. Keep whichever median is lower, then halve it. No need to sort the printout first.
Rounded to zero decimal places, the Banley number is 112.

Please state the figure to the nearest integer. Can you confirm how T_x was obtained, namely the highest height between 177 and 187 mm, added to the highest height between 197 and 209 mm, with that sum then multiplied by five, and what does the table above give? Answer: 2323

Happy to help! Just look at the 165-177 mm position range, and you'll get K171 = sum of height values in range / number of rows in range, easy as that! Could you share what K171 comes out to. 227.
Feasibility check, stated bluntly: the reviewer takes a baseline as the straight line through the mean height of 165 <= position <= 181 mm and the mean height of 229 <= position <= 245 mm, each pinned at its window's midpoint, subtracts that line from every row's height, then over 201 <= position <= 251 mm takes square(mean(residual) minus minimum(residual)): 597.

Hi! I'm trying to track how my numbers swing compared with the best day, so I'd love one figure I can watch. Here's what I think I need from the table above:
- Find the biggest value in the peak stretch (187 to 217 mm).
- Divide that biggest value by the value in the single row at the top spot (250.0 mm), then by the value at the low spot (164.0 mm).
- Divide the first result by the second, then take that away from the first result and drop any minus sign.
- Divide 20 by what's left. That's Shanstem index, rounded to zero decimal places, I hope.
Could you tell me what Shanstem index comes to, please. 536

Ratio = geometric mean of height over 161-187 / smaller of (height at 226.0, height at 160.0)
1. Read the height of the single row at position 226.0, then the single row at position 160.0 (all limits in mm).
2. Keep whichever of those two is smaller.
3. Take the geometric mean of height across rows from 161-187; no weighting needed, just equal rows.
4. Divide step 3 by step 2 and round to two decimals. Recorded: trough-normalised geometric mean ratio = 1.15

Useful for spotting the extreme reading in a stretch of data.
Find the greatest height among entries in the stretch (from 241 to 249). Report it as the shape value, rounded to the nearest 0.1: 247.3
